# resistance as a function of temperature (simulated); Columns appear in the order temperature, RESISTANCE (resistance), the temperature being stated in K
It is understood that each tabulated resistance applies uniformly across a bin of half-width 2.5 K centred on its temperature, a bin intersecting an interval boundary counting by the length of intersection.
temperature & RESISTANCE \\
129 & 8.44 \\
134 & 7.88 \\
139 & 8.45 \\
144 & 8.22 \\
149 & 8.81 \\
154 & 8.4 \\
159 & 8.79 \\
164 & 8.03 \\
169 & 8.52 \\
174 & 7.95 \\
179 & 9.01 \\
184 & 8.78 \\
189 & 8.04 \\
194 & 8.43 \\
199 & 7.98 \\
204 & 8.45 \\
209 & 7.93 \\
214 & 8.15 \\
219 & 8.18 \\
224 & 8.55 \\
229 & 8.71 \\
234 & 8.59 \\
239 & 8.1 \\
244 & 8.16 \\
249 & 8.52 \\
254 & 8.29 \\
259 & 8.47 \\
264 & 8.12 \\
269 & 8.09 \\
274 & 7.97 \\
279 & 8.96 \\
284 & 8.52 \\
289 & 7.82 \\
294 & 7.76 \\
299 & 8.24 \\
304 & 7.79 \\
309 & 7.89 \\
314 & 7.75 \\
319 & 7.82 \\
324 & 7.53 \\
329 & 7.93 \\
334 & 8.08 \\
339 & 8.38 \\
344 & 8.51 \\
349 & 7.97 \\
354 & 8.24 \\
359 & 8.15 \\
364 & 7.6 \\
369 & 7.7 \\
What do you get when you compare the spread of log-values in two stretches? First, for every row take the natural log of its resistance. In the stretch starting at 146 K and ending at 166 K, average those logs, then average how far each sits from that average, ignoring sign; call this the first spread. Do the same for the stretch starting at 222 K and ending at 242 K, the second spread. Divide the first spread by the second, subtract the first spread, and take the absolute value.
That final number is 1.46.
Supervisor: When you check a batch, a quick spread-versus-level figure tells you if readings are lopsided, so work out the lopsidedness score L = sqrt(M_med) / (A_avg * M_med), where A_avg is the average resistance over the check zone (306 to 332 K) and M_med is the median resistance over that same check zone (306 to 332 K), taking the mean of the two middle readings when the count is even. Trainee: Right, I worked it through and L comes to 0.046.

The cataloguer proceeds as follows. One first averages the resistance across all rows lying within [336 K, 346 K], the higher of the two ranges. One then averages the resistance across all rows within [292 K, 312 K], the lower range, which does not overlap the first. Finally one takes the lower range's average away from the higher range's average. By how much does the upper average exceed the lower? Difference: 0.5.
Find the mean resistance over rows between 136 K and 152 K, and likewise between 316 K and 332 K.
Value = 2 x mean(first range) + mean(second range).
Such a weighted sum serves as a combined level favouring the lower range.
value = 24.7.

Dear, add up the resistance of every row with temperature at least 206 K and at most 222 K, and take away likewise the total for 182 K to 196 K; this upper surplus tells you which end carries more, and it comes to -1.0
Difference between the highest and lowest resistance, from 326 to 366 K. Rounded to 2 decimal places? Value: 0.91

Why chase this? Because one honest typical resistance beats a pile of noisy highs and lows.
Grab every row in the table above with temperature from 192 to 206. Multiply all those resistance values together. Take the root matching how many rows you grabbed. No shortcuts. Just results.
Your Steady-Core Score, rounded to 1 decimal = 8.3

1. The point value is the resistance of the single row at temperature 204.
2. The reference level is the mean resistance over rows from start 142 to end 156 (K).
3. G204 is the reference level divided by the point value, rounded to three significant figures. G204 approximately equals 1.00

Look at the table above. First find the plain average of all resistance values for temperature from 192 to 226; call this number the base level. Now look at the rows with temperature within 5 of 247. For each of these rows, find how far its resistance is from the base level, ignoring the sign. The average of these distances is 0.18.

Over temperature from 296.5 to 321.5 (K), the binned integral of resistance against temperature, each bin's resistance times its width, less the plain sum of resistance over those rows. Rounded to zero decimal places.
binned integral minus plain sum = 158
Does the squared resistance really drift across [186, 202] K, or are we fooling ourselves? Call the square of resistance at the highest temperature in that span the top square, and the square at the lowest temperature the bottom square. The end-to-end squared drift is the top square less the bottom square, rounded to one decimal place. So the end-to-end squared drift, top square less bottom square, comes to -1.0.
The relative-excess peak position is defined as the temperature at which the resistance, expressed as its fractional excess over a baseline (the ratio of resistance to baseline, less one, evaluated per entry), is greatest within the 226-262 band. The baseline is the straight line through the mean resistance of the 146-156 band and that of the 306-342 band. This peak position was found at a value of 229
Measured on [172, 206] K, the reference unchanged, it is 179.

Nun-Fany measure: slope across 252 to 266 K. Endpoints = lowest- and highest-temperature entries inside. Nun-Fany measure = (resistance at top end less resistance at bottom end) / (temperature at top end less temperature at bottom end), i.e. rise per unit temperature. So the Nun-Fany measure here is -0.017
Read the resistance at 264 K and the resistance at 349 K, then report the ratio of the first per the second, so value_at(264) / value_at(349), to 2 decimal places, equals 1.02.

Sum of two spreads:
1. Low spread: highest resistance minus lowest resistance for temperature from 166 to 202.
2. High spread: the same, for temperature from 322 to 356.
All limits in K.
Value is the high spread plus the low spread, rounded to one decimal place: 2.0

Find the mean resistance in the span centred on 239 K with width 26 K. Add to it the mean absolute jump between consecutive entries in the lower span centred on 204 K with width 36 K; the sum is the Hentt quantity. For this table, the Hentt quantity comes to 8.76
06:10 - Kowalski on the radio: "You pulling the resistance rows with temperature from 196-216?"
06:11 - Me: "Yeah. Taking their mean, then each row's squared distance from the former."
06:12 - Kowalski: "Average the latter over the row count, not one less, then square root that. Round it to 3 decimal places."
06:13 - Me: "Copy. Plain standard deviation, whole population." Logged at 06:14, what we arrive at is 0.203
